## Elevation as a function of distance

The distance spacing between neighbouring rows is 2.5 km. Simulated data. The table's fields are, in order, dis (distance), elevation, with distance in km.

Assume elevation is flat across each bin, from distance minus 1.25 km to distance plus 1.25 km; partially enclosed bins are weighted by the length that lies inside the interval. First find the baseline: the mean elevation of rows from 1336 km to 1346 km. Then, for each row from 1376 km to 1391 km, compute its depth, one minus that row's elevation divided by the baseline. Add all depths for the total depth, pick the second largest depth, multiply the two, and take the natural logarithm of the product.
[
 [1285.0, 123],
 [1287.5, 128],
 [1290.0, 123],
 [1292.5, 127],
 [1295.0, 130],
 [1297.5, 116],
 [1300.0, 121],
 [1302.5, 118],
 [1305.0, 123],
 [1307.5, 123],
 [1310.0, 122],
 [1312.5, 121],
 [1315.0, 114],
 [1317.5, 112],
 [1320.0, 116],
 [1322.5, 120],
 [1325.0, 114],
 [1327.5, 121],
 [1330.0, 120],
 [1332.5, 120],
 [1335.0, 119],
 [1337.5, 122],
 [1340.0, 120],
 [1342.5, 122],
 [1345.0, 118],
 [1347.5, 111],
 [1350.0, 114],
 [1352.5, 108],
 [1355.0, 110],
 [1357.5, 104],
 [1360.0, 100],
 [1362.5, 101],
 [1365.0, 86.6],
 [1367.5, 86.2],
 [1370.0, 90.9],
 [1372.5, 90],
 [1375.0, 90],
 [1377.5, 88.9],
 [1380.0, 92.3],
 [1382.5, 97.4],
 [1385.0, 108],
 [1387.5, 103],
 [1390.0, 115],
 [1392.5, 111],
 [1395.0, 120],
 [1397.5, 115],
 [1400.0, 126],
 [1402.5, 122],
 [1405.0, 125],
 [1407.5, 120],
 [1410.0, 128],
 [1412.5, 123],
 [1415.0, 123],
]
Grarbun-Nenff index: -1.5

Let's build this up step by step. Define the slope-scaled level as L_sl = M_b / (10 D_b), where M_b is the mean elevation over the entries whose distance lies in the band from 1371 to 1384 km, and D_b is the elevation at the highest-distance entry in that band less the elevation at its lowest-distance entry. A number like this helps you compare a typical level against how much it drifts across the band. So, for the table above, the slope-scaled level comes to 1.2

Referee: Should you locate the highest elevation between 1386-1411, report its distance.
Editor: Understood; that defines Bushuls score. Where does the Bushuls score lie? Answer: 1410.0 km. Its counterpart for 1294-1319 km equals 1295.0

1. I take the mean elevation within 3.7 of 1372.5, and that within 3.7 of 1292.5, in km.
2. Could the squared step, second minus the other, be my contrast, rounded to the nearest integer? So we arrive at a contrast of 1323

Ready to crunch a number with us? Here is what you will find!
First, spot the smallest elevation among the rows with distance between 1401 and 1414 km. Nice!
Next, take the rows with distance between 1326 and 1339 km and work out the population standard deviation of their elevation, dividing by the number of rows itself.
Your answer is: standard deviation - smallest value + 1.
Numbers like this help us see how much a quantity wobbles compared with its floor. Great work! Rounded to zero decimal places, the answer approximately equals -118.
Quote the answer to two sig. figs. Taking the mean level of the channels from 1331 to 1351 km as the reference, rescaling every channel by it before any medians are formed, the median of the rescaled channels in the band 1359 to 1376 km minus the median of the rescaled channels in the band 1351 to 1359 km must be -0.15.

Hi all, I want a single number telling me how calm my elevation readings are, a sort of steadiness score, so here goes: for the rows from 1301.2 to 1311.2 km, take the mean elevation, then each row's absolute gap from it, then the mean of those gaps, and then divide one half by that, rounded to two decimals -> 0.29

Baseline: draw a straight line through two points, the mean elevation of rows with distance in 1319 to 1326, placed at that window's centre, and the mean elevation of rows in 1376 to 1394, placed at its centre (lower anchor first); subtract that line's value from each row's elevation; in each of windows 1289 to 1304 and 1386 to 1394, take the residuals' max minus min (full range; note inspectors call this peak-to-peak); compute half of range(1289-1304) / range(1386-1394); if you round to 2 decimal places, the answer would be 0.53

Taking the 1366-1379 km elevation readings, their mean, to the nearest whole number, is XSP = 89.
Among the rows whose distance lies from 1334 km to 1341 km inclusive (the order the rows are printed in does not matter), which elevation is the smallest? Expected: 119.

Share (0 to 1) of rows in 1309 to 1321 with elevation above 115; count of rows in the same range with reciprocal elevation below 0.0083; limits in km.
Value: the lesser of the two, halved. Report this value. 0.30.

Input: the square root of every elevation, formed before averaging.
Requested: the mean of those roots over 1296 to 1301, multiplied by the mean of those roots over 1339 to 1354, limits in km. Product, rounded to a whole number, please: 117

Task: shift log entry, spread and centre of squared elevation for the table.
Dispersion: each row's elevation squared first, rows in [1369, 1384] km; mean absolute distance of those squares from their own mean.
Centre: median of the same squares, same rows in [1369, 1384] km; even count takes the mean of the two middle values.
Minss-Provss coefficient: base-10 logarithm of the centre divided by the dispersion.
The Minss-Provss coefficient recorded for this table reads 1.31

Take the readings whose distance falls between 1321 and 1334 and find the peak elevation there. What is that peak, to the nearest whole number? 121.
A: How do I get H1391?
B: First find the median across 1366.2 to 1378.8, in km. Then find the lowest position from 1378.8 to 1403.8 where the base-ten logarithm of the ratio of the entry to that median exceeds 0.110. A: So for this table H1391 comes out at 1395.0 km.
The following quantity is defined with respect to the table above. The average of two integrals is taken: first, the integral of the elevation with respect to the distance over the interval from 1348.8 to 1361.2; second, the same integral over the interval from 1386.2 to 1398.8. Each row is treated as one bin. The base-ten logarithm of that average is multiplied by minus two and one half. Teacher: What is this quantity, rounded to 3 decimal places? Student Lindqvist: -7.846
